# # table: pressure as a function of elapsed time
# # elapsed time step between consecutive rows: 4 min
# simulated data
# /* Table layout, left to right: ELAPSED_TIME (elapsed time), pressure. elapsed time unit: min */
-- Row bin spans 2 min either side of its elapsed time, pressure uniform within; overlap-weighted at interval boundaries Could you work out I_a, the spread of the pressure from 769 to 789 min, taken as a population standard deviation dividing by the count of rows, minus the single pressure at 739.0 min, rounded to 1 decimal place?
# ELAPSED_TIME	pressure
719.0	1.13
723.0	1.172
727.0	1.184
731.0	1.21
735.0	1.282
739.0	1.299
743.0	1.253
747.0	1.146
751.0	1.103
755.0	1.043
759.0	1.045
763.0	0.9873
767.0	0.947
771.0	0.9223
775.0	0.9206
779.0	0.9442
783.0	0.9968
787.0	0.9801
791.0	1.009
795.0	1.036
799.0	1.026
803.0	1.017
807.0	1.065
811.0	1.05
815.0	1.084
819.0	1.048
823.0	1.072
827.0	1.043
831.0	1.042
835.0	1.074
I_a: -1.3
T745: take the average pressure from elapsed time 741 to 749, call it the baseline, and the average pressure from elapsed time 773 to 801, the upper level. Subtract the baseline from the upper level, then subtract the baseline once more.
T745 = -1.4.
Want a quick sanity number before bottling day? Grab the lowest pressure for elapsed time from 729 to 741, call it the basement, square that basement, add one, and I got 2.46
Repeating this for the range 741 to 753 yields 2.22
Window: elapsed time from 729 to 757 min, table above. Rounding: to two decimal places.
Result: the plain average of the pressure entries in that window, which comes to 1.19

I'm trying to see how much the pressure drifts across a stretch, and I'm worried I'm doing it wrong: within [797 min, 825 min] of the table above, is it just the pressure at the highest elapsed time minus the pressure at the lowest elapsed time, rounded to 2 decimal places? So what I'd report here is 0.05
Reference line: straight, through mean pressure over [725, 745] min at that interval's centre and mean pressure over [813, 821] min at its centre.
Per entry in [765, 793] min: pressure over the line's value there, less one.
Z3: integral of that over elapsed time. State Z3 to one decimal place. -4.6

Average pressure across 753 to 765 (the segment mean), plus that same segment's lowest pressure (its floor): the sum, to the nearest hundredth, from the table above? 2.01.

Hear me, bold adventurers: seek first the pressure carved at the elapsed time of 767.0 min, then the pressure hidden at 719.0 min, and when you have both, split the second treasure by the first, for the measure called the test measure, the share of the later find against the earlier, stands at 1.19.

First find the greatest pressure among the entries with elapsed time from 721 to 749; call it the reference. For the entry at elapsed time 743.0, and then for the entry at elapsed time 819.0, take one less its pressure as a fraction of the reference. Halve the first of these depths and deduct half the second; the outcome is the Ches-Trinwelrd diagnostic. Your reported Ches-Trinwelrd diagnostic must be -0.08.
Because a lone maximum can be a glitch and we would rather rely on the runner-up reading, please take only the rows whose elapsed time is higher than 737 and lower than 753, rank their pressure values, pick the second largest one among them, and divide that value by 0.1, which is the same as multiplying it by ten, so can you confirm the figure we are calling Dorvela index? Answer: 12.5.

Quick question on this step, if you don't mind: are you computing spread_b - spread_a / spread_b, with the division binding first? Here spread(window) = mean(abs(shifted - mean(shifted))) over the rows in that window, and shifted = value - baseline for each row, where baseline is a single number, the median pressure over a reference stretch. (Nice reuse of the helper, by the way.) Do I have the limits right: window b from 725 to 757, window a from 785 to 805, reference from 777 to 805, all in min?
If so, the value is -0.144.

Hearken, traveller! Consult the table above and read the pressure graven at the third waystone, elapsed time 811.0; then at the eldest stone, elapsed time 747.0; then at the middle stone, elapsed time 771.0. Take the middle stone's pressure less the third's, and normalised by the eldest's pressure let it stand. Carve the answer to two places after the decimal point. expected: -0.11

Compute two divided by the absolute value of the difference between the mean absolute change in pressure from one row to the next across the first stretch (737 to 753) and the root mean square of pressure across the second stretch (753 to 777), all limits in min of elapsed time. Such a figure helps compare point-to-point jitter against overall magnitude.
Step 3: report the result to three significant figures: 2.19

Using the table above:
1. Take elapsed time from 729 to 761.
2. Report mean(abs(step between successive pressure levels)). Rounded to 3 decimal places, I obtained 0.050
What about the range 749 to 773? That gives 0.037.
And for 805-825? 0.027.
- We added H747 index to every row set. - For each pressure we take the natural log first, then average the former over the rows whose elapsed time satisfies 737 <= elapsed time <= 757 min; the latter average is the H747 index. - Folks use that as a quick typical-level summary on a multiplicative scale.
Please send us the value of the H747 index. 0.15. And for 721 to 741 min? 0.21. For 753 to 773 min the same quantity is -0.01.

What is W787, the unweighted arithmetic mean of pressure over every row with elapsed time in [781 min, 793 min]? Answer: 1.00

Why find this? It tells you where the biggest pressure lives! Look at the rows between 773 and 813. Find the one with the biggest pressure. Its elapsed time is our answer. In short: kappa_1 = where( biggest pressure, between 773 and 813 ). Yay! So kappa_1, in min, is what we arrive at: 807.0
